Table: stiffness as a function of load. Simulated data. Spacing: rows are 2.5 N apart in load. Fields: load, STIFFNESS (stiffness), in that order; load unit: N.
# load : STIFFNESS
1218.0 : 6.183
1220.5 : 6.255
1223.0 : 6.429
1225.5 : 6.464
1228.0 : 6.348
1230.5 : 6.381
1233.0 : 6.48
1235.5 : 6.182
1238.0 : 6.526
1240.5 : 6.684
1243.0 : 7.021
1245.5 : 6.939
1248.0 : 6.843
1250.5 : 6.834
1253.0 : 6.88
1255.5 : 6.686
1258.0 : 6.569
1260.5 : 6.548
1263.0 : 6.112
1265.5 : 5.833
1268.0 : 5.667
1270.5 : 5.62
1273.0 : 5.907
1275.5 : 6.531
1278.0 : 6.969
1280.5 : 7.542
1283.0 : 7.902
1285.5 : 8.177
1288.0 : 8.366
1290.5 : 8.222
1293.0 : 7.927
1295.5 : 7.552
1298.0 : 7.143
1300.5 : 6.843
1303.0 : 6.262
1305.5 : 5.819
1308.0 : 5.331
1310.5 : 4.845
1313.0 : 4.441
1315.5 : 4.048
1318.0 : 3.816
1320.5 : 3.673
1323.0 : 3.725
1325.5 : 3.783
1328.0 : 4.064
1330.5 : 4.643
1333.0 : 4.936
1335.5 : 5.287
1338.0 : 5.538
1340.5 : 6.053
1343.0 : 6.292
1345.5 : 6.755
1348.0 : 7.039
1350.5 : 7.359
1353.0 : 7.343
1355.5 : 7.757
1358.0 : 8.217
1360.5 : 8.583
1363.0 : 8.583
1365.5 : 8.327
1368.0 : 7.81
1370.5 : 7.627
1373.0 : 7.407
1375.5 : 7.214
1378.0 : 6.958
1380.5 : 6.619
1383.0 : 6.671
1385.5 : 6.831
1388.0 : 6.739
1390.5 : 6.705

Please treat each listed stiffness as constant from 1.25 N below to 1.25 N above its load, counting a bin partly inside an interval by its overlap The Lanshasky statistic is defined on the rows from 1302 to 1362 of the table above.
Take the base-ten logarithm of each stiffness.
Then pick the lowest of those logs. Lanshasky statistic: 0.57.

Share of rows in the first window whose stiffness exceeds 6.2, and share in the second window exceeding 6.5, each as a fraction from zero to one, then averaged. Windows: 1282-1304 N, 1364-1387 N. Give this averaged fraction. 1.0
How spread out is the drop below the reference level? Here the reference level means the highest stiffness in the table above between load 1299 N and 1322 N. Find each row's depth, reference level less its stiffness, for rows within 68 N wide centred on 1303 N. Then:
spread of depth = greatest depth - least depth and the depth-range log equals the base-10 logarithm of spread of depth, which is 0.7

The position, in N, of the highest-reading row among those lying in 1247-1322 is 1288.0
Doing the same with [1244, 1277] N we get 1245.5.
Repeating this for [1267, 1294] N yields 1288.0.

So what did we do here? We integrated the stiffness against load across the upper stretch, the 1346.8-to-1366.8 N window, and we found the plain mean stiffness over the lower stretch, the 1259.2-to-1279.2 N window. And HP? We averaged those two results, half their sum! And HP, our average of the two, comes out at 82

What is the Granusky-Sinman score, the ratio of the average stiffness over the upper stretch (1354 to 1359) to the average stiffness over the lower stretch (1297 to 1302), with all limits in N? 1.14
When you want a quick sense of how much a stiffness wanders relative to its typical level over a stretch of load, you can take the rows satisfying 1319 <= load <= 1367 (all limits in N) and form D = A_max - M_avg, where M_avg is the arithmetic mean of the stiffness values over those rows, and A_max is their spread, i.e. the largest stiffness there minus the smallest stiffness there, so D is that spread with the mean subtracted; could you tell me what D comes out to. -1.3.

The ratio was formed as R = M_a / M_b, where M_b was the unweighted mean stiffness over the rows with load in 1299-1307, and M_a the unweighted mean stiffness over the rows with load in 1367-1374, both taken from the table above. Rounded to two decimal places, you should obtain 1.21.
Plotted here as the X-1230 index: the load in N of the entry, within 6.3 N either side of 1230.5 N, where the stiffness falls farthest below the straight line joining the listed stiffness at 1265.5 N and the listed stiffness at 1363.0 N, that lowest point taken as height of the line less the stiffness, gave 1235.5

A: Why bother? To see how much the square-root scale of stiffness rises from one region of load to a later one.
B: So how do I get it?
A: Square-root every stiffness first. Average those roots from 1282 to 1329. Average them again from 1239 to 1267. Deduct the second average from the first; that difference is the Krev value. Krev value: -0.17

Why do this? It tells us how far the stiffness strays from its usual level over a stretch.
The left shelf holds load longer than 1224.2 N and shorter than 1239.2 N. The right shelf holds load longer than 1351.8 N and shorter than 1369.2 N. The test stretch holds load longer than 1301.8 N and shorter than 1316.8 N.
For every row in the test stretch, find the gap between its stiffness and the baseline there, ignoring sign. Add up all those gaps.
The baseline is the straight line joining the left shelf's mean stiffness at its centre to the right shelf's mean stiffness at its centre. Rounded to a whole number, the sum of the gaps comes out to 14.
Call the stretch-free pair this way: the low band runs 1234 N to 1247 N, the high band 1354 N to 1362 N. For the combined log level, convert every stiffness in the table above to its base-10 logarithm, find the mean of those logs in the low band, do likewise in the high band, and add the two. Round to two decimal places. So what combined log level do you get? 1.74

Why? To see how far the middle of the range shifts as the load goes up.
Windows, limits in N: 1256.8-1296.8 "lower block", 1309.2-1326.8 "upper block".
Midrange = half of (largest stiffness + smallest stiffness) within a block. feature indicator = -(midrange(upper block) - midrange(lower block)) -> 2.7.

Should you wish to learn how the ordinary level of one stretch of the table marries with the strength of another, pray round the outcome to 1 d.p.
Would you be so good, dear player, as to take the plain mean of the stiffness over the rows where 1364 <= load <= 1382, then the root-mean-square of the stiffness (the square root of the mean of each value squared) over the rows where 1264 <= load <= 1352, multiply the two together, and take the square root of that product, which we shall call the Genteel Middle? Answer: 6.8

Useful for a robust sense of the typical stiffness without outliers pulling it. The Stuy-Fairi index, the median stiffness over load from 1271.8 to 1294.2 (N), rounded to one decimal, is 7.9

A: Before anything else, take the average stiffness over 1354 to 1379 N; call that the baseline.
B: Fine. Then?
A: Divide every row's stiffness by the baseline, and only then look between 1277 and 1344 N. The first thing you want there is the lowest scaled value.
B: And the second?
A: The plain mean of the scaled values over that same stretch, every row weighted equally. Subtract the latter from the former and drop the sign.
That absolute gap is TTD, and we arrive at 0.28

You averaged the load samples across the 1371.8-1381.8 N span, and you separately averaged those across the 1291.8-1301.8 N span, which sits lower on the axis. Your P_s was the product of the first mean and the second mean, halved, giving 26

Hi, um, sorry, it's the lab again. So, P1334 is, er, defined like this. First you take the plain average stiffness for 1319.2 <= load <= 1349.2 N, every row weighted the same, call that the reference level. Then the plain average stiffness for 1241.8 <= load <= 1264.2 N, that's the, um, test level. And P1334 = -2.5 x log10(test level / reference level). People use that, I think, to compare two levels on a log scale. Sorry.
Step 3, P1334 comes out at -0.29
